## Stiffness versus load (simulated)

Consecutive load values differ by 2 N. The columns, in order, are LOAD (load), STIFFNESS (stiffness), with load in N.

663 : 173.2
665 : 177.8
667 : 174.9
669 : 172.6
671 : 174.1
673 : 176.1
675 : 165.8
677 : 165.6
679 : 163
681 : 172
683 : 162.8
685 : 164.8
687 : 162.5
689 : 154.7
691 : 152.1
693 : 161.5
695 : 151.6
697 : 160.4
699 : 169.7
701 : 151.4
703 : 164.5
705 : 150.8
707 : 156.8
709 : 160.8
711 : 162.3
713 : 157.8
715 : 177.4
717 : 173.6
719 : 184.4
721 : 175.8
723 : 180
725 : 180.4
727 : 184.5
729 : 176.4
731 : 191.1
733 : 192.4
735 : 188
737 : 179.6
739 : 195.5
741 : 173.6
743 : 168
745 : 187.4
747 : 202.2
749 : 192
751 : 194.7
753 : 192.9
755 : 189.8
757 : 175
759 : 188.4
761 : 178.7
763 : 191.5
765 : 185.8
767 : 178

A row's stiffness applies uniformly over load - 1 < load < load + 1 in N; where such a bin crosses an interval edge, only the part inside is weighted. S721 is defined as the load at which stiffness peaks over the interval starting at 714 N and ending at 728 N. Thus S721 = 727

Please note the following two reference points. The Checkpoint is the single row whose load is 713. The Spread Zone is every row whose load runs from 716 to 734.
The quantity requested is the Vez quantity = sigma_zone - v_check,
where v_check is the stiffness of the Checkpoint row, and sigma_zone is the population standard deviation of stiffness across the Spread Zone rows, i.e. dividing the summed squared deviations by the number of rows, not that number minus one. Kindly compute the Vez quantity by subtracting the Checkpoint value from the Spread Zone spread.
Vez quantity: -152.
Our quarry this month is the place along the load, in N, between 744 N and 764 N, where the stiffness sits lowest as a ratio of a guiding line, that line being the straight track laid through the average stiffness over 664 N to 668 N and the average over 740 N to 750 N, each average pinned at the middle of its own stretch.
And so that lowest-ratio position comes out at 757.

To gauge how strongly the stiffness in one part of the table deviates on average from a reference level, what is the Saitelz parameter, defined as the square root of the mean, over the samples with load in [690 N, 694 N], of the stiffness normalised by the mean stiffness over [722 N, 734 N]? 0.92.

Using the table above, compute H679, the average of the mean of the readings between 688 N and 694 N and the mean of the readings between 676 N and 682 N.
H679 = 161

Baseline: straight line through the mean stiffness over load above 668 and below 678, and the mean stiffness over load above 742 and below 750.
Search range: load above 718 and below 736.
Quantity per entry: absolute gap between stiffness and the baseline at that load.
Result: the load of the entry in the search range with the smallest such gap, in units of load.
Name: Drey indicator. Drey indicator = 727 N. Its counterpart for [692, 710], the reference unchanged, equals 699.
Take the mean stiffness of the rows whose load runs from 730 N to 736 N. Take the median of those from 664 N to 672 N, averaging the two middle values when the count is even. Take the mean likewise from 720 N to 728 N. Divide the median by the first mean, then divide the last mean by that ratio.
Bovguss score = 197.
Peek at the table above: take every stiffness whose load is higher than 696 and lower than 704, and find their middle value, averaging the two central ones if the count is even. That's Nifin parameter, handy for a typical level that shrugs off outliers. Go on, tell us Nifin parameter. 162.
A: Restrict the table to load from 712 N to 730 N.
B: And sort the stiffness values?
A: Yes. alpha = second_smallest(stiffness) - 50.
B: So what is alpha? 124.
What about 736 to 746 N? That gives 124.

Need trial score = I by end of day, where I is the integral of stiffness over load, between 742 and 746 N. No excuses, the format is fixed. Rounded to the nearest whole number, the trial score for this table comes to 711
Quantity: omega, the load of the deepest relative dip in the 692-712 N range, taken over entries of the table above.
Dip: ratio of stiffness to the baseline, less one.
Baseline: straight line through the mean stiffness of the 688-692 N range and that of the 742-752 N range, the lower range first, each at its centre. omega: 705 N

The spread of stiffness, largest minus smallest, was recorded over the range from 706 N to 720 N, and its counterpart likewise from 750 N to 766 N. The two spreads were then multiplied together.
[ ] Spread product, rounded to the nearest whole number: 544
